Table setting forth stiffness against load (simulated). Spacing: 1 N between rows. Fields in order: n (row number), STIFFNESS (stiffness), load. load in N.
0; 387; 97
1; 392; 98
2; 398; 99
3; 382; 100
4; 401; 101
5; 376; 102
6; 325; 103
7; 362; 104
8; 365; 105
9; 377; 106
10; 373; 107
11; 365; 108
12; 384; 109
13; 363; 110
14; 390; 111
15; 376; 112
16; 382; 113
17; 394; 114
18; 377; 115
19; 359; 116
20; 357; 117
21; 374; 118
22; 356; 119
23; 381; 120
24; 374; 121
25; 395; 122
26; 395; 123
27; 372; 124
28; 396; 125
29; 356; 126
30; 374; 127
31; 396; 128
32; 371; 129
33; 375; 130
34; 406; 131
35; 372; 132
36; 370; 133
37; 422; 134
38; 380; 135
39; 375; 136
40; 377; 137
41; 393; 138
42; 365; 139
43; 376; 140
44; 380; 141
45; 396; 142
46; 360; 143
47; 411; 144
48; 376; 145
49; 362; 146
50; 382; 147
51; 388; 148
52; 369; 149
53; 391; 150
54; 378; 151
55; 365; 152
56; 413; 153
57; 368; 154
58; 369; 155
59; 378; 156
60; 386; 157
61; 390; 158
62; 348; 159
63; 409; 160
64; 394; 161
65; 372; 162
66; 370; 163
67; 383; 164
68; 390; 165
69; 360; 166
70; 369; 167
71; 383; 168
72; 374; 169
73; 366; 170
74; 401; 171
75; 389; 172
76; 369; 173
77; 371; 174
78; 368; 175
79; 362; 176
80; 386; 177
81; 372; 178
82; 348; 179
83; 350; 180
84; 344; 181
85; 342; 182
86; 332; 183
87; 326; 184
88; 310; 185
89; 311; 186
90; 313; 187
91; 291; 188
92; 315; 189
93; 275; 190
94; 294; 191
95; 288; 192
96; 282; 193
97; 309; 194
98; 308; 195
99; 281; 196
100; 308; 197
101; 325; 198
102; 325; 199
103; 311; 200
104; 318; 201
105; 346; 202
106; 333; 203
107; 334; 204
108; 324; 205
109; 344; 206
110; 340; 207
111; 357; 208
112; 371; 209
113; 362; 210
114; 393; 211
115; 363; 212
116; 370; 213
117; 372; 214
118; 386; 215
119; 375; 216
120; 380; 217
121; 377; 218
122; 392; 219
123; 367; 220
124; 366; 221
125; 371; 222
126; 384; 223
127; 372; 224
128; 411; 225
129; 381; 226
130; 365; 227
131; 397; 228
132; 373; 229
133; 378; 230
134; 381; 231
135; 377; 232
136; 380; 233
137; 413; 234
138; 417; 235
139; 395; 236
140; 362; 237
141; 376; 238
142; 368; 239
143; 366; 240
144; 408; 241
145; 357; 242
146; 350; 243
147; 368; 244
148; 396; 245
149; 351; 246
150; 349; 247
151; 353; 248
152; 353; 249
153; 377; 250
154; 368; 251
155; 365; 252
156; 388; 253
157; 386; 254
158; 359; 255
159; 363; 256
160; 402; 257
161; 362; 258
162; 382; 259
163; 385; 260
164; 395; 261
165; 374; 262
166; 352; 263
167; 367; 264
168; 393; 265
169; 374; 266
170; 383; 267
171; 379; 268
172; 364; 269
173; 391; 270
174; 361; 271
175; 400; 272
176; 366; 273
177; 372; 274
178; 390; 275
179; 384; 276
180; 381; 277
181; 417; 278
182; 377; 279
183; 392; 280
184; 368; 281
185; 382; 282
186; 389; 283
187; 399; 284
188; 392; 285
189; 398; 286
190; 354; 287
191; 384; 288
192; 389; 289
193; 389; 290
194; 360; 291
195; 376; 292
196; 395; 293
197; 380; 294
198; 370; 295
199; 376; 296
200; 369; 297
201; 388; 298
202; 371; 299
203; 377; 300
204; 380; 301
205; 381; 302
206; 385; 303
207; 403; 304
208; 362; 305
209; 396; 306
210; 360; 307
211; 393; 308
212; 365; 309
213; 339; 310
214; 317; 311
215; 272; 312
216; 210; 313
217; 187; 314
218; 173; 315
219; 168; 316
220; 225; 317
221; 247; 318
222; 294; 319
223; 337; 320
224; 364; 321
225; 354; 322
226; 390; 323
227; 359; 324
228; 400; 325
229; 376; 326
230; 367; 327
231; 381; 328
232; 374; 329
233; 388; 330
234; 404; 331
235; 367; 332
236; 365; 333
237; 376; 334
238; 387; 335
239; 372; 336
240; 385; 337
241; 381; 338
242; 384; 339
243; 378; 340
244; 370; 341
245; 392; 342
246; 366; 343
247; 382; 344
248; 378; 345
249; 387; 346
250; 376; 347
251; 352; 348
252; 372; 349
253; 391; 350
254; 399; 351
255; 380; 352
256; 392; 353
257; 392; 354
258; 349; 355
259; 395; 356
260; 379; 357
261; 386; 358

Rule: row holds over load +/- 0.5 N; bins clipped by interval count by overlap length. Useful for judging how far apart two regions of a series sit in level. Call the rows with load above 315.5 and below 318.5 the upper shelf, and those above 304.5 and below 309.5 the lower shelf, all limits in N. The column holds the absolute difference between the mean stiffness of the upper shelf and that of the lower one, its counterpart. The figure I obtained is 162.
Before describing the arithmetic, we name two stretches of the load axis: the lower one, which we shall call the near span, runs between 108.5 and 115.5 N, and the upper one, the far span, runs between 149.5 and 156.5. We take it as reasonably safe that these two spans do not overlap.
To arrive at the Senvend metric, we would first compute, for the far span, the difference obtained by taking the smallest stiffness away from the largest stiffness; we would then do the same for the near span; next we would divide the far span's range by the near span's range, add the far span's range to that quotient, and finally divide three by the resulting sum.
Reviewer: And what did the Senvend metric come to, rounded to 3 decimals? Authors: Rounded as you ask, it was 0.061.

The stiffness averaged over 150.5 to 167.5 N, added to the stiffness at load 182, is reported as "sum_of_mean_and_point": 721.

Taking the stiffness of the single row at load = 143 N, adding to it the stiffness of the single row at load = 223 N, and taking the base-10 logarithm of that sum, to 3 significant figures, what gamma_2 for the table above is 2.87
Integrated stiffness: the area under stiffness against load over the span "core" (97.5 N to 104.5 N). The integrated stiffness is 2636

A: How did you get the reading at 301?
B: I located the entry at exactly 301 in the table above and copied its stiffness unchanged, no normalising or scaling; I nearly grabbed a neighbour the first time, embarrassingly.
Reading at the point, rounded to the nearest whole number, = 380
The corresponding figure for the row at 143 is 360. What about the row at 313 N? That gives 210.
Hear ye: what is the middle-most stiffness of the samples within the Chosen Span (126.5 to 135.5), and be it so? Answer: 375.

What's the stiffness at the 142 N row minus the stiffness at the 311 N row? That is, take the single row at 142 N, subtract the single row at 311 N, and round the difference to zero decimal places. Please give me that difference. 79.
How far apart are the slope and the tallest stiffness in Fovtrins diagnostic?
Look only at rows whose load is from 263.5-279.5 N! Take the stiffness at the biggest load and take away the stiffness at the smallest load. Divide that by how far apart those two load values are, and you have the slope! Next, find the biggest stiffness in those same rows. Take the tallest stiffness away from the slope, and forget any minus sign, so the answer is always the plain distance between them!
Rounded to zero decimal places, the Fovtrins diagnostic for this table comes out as 416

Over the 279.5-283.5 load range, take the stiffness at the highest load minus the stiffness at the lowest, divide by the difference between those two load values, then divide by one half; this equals -2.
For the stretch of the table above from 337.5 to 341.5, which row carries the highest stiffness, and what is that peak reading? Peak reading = 384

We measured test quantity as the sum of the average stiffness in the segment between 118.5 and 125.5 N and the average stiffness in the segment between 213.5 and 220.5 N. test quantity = 760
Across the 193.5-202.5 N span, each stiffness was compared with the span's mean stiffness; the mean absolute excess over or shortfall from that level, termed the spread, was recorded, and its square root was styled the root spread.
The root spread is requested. 3.5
